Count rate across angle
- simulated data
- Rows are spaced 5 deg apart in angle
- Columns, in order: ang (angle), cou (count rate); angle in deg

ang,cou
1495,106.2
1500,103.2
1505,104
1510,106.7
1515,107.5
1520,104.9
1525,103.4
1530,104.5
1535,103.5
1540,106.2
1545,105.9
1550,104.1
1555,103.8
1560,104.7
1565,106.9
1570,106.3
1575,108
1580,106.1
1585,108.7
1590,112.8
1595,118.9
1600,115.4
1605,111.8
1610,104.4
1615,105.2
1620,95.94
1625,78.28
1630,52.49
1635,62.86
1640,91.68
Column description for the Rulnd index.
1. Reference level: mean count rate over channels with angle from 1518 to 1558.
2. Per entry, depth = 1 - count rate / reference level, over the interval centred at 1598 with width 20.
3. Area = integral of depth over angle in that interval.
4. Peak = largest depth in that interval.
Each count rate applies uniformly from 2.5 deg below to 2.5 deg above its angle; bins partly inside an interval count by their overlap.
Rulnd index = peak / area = 0.036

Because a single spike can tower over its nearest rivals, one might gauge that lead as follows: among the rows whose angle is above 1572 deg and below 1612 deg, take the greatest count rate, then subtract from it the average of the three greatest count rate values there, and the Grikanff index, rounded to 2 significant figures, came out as 3.2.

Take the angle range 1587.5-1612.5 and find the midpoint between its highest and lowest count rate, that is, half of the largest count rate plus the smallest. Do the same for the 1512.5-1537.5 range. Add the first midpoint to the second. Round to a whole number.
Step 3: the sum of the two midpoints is 217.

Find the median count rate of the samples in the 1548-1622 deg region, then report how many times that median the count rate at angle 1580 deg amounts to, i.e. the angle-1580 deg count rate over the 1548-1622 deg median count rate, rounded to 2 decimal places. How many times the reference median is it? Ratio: 1.00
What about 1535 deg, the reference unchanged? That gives 0.97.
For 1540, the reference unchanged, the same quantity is 1.00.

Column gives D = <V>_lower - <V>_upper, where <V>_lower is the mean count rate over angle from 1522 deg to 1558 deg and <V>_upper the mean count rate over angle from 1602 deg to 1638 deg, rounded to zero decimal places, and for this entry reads 17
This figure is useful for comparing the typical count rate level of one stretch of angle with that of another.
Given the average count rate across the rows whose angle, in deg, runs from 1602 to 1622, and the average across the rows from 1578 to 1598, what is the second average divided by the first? 1.07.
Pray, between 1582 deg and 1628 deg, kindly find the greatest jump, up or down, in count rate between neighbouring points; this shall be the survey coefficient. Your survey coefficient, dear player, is 17.7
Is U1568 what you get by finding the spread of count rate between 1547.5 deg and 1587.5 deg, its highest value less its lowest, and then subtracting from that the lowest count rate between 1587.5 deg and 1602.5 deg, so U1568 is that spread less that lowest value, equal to -108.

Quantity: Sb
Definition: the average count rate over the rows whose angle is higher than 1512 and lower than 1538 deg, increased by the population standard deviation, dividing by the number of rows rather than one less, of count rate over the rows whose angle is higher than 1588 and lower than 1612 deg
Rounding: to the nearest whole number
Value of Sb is 110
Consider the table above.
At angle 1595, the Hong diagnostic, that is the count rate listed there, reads 118.9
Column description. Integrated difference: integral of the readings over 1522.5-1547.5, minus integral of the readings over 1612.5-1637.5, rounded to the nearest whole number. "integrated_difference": 644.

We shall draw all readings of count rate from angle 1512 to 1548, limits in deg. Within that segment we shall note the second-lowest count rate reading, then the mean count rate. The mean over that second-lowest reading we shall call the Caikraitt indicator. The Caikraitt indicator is 1.02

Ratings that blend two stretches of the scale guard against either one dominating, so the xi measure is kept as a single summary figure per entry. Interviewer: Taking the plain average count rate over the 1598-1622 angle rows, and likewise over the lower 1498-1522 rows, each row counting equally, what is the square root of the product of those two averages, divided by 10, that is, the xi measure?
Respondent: 10.6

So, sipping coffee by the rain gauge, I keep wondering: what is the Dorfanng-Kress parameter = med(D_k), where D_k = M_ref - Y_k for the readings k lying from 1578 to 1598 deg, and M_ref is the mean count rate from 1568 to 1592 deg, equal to -2.4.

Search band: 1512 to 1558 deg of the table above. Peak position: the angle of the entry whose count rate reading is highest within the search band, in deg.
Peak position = 1515 deg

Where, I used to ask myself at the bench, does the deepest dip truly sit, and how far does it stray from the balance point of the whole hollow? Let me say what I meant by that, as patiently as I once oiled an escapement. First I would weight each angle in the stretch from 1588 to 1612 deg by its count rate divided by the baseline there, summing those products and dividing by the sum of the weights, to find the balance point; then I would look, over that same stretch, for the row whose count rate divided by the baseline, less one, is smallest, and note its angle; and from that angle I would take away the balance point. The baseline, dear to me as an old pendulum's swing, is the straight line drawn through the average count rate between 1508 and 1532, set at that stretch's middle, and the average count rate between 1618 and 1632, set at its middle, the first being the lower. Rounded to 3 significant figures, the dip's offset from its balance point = 10.0 deg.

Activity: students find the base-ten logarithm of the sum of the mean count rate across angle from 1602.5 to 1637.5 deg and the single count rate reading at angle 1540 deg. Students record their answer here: 2.29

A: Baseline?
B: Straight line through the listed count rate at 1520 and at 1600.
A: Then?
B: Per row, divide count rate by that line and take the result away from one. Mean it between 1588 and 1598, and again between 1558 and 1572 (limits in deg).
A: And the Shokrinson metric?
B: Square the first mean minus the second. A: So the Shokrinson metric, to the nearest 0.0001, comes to 0.0032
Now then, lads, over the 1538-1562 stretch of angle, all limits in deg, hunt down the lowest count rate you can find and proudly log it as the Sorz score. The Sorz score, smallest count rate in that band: 103.8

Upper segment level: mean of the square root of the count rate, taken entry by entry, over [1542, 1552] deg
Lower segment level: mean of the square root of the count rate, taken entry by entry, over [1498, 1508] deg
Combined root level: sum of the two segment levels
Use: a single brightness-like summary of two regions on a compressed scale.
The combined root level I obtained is 20.4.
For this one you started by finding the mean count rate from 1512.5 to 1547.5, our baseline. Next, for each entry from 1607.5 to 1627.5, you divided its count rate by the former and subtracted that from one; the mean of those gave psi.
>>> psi 0.087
